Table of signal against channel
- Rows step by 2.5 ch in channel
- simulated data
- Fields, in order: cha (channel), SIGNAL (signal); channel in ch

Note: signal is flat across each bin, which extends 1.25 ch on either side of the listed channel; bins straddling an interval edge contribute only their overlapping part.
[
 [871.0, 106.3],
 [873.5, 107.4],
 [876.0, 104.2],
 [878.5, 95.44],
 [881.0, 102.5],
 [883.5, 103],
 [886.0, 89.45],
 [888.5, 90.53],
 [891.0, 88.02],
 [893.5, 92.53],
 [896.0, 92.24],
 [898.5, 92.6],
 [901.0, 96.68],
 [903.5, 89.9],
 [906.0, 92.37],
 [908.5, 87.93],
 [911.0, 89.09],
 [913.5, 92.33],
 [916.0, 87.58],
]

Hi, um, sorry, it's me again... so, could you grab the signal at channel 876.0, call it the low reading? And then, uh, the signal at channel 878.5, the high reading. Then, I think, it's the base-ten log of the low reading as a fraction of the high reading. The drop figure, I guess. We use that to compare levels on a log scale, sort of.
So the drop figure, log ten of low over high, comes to 0.038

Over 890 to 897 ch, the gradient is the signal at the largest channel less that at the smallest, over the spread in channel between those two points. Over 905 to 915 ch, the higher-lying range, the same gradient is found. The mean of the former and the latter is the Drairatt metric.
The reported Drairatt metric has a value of 0.4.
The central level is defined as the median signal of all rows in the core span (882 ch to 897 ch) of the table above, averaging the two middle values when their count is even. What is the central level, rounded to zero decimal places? 91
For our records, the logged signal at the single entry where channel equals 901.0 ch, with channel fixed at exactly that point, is 96.68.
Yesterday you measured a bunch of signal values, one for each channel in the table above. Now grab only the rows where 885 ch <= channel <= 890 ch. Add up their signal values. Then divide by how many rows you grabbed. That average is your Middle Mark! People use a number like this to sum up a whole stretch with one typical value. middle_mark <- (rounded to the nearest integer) 90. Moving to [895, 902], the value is 94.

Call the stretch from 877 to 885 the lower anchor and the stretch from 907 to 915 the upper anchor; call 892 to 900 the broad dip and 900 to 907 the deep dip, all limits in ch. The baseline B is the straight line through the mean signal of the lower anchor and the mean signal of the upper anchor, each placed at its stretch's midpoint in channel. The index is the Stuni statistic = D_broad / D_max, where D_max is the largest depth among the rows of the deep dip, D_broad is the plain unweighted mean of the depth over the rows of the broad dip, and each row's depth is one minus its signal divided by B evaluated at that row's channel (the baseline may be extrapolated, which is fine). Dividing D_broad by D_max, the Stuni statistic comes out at 1.0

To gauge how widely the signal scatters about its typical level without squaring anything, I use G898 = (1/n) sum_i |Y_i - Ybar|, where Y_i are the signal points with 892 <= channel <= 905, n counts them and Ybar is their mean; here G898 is 1.6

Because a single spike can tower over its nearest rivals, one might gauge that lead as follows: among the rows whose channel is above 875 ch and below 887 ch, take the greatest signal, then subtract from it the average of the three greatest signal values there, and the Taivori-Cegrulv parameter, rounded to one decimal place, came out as 1.0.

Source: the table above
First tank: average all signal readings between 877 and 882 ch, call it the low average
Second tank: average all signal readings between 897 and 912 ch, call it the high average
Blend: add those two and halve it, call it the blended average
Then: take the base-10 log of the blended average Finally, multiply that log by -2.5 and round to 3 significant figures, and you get -4.95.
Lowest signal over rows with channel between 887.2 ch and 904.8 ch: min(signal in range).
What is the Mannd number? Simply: 88.02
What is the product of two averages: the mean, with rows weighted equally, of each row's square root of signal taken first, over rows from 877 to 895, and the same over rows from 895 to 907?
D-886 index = 93.6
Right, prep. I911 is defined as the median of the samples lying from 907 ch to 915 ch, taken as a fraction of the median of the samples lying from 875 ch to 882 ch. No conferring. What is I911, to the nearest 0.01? 0.87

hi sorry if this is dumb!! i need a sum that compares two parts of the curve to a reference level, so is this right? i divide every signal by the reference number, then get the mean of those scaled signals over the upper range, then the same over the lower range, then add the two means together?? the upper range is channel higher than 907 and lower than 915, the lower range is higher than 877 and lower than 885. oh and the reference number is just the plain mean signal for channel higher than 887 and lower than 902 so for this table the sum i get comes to 2.06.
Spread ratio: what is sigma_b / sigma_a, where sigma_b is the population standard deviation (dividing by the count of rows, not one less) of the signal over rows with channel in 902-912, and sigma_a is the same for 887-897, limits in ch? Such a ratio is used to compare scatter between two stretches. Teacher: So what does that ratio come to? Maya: 0.91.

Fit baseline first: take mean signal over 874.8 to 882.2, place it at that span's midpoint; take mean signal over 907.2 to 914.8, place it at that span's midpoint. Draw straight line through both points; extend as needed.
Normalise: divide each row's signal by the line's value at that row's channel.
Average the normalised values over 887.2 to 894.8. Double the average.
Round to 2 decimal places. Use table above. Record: 1.87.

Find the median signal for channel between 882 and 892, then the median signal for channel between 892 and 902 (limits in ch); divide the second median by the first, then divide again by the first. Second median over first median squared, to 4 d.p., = 0.0114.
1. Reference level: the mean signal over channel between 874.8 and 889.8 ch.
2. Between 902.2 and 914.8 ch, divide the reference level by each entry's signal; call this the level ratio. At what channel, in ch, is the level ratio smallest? 906.0 ch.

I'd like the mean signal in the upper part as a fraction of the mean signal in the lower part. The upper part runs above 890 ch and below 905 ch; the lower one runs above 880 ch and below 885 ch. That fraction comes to 0.90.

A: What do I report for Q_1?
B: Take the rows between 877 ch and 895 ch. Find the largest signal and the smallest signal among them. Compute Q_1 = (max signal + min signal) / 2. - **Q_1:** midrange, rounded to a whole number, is 96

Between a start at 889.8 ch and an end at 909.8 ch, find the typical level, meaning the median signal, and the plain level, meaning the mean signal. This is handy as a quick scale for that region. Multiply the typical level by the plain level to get 8449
